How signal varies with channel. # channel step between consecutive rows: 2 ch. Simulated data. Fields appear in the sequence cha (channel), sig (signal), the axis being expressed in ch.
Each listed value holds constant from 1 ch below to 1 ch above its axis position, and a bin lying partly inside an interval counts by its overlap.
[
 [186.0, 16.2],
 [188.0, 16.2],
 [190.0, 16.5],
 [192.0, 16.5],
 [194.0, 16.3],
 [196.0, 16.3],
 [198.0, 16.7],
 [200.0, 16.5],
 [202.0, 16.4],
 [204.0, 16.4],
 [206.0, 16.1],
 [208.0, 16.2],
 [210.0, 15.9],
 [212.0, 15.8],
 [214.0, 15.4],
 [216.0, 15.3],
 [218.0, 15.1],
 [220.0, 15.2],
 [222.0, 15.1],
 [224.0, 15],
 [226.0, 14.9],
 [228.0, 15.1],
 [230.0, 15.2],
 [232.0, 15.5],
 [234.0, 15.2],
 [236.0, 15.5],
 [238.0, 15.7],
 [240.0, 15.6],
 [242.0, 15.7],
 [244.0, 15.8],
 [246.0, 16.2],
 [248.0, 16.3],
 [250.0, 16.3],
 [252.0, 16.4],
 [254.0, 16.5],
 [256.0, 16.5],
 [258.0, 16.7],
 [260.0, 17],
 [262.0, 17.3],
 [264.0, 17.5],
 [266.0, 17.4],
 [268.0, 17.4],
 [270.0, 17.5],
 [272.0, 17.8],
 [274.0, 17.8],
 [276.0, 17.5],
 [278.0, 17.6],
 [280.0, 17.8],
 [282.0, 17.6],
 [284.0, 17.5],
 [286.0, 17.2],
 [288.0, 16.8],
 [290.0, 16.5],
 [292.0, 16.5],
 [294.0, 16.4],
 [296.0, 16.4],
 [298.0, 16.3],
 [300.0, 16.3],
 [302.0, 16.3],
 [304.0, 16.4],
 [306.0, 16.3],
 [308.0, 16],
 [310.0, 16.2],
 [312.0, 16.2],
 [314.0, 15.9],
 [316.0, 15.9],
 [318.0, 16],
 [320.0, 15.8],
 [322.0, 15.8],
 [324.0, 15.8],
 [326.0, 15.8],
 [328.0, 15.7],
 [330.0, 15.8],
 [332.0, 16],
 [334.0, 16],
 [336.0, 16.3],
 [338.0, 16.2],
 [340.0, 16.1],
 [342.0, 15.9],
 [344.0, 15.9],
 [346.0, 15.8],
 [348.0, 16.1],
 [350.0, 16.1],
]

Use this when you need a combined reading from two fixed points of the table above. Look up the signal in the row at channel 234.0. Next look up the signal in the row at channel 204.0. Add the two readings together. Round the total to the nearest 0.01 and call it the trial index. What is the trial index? 31.60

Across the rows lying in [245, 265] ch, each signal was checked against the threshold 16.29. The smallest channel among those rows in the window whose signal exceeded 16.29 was 248.0 ch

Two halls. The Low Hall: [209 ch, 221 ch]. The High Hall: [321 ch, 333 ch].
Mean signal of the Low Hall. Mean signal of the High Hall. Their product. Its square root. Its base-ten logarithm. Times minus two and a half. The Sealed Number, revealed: -2.99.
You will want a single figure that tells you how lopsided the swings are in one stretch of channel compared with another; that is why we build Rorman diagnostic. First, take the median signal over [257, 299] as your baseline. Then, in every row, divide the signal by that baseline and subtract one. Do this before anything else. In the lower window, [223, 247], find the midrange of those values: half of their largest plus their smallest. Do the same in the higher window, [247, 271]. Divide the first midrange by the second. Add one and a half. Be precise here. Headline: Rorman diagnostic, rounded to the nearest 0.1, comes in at 5.2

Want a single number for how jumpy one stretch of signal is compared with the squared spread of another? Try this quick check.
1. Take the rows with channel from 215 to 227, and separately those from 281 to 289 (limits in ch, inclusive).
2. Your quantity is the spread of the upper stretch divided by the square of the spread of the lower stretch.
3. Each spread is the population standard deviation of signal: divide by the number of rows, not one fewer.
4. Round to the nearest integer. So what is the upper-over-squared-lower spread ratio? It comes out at 19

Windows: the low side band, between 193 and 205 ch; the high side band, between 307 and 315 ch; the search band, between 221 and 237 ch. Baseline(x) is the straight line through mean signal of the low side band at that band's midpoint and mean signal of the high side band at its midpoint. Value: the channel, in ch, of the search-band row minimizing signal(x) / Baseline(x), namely 226.0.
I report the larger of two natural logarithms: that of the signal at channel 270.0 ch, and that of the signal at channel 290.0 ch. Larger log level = 2.86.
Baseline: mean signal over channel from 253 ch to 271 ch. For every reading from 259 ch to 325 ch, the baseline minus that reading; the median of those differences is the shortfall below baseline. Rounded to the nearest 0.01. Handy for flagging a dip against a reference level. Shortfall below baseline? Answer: 0.59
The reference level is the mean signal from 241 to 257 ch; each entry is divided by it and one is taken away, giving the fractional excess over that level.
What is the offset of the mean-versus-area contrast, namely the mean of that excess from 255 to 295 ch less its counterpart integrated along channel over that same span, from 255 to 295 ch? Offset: -2.4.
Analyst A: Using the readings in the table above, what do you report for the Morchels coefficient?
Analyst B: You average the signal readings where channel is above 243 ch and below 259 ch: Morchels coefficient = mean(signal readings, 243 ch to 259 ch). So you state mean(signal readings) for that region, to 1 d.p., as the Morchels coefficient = 16.3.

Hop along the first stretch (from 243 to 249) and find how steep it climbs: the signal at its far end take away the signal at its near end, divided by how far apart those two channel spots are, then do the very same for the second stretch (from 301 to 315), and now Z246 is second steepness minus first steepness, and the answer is -0.16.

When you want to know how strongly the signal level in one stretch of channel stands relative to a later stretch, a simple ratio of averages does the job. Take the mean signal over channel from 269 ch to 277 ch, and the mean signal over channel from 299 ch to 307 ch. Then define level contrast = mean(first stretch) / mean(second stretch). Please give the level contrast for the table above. 1.08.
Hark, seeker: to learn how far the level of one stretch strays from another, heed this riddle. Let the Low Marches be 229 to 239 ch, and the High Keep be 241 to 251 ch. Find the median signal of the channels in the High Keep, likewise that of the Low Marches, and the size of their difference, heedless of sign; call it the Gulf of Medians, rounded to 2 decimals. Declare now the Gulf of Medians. 0.70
